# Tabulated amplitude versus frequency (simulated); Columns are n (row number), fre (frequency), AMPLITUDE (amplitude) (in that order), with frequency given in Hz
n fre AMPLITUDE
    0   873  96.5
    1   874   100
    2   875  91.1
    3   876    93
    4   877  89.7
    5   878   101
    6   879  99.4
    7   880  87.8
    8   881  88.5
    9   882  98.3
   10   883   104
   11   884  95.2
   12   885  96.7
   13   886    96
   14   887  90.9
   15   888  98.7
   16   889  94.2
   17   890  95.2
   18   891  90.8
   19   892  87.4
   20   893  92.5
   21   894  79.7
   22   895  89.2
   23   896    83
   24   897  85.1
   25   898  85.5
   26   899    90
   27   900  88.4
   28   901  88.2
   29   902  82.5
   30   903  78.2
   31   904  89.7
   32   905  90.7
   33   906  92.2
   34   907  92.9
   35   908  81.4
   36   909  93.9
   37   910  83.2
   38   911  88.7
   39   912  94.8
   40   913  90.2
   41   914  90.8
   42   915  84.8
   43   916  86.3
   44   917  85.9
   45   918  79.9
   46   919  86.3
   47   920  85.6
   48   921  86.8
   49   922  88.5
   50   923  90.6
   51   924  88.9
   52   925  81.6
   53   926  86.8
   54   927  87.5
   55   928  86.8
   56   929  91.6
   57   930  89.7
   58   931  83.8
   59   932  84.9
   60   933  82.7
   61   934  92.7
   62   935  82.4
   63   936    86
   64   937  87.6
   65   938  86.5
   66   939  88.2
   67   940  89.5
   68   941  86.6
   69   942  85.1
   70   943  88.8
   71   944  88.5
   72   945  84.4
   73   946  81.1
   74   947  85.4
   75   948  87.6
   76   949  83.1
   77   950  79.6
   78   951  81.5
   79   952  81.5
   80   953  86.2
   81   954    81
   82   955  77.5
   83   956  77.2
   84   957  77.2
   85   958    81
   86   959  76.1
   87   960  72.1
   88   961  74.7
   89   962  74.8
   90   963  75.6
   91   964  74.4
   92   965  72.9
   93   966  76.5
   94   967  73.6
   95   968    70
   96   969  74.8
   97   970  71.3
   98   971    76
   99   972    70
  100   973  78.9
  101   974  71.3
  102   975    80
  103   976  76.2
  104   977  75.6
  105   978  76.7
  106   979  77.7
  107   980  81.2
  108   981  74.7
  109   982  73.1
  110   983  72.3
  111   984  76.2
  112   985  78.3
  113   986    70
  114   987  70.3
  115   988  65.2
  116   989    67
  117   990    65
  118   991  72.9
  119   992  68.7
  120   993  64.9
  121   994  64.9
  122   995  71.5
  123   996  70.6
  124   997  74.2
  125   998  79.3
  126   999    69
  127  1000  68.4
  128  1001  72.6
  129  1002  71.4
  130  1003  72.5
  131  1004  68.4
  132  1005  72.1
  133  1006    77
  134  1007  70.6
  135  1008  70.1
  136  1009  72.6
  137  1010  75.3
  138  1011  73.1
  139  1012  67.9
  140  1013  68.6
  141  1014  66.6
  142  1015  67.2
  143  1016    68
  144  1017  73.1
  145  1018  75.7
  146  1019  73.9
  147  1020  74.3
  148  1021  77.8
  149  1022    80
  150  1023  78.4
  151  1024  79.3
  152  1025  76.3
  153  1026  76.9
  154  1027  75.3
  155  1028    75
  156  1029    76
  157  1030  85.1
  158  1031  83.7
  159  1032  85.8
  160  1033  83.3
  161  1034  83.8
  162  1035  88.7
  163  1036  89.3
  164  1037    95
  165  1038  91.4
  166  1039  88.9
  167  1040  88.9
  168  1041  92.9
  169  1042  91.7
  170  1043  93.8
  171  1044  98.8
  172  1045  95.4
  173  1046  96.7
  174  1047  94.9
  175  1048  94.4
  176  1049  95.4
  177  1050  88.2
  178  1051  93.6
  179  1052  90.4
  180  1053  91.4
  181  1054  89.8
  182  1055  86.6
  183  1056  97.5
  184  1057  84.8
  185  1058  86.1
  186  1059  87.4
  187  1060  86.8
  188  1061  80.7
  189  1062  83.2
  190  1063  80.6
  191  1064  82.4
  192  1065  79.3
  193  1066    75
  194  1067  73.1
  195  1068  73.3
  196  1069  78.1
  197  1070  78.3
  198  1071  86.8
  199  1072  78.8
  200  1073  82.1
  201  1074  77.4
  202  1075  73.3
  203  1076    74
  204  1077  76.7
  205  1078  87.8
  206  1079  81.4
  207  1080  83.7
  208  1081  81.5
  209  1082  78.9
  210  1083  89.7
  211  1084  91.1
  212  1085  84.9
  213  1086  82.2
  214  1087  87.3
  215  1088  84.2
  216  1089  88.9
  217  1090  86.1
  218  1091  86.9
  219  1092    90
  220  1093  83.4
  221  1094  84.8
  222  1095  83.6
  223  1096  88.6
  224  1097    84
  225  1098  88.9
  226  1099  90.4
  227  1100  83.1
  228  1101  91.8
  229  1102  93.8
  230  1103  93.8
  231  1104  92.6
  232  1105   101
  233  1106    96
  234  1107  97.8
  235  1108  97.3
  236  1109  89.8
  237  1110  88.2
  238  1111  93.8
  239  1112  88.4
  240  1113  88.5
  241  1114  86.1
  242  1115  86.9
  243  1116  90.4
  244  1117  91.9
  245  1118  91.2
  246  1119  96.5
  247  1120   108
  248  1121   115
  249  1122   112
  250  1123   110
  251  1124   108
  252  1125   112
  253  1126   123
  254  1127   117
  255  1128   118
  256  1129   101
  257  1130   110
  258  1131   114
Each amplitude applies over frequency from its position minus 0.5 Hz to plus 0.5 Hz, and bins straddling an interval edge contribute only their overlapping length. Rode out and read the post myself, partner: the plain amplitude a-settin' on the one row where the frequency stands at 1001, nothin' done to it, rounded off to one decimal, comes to 72.6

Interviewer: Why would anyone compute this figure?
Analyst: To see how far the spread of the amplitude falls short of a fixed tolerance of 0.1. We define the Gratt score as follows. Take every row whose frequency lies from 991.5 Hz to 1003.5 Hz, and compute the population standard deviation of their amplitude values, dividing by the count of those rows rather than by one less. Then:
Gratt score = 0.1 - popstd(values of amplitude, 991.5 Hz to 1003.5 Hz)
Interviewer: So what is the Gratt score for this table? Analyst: -3.7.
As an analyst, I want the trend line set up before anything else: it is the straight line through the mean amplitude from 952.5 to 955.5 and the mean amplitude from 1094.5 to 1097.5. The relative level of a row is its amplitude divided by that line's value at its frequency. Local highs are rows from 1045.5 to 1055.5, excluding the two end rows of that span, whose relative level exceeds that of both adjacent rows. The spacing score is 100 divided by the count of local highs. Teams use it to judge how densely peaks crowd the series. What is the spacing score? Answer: 33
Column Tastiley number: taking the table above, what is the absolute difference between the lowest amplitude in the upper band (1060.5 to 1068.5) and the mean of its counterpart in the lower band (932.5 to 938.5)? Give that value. 13.2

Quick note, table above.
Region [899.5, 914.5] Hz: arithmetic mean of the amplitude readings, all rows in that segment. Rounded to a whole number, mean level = 88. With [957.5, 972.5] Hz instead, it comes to 74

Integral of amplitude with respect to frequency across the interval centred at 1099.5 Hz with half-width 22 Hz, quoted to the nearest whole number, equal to 3950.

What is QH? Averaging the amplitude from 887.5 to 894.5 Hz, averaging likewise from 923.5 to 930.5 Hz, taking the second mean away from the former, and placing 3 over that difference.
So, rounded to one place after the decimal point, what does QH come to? 0.8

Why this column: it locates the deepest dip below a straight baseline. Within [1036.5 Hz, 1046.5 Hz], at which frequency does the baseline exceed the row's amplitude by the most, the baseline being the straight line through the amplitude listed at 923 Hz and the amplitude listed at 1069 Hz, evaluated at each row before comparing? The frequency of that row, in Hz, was 1039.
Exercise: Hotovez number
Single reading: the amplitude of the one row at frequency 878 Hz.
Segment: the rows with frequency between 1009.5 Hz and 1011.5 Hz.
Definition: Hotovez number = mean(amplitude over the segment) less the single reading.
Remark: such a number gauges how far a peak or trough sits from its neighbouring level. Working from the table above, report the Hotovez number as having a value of -27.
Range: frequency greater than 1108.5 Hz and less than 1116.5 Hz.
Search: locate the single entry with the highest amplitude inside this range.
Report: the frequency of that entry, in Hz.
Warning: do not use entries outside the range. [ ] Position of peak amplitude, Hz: 1111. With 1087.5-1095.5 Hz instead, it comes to 1092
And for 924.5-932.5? 929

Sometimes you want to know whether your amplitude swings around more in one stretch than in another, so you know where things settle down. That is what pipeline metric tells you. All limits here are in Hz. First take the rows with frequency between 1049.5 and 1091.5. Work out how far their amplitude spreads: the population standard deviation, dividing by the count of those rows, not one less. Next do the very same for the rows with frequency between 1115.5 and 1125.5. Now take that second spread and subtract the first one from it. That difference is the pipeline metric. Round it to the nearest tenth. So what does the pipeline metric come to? 3.5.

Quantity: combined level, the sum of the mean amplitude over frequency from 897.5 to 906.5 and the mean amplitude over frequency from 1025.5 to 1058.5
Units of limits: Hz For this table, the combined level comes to 176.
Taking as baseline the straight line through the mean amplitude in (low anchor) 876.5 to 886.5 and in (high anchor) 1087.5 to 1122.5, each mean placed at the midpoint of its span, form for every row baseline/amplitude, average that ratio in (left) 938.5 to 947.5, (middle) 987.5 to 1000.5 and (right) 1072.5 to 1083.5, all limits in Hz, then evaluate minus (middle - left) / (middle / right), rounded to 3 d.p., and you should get -0.221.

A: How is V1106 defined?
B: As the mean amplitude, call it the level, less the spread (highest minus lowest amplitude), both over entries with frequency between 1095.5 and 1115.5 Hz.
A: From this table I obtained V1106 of 73.1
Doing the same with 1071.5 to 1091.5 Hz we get 65.0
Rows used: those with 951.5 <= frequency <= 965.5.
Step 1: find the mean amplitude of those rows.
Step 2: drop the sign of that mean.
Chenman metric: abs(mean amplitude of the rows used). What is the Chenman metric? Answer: 77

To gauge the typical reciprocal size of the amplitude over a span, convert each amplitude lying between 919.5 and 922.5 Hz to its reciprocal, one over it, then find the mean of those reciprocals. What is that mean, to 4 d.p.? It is 0.0115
